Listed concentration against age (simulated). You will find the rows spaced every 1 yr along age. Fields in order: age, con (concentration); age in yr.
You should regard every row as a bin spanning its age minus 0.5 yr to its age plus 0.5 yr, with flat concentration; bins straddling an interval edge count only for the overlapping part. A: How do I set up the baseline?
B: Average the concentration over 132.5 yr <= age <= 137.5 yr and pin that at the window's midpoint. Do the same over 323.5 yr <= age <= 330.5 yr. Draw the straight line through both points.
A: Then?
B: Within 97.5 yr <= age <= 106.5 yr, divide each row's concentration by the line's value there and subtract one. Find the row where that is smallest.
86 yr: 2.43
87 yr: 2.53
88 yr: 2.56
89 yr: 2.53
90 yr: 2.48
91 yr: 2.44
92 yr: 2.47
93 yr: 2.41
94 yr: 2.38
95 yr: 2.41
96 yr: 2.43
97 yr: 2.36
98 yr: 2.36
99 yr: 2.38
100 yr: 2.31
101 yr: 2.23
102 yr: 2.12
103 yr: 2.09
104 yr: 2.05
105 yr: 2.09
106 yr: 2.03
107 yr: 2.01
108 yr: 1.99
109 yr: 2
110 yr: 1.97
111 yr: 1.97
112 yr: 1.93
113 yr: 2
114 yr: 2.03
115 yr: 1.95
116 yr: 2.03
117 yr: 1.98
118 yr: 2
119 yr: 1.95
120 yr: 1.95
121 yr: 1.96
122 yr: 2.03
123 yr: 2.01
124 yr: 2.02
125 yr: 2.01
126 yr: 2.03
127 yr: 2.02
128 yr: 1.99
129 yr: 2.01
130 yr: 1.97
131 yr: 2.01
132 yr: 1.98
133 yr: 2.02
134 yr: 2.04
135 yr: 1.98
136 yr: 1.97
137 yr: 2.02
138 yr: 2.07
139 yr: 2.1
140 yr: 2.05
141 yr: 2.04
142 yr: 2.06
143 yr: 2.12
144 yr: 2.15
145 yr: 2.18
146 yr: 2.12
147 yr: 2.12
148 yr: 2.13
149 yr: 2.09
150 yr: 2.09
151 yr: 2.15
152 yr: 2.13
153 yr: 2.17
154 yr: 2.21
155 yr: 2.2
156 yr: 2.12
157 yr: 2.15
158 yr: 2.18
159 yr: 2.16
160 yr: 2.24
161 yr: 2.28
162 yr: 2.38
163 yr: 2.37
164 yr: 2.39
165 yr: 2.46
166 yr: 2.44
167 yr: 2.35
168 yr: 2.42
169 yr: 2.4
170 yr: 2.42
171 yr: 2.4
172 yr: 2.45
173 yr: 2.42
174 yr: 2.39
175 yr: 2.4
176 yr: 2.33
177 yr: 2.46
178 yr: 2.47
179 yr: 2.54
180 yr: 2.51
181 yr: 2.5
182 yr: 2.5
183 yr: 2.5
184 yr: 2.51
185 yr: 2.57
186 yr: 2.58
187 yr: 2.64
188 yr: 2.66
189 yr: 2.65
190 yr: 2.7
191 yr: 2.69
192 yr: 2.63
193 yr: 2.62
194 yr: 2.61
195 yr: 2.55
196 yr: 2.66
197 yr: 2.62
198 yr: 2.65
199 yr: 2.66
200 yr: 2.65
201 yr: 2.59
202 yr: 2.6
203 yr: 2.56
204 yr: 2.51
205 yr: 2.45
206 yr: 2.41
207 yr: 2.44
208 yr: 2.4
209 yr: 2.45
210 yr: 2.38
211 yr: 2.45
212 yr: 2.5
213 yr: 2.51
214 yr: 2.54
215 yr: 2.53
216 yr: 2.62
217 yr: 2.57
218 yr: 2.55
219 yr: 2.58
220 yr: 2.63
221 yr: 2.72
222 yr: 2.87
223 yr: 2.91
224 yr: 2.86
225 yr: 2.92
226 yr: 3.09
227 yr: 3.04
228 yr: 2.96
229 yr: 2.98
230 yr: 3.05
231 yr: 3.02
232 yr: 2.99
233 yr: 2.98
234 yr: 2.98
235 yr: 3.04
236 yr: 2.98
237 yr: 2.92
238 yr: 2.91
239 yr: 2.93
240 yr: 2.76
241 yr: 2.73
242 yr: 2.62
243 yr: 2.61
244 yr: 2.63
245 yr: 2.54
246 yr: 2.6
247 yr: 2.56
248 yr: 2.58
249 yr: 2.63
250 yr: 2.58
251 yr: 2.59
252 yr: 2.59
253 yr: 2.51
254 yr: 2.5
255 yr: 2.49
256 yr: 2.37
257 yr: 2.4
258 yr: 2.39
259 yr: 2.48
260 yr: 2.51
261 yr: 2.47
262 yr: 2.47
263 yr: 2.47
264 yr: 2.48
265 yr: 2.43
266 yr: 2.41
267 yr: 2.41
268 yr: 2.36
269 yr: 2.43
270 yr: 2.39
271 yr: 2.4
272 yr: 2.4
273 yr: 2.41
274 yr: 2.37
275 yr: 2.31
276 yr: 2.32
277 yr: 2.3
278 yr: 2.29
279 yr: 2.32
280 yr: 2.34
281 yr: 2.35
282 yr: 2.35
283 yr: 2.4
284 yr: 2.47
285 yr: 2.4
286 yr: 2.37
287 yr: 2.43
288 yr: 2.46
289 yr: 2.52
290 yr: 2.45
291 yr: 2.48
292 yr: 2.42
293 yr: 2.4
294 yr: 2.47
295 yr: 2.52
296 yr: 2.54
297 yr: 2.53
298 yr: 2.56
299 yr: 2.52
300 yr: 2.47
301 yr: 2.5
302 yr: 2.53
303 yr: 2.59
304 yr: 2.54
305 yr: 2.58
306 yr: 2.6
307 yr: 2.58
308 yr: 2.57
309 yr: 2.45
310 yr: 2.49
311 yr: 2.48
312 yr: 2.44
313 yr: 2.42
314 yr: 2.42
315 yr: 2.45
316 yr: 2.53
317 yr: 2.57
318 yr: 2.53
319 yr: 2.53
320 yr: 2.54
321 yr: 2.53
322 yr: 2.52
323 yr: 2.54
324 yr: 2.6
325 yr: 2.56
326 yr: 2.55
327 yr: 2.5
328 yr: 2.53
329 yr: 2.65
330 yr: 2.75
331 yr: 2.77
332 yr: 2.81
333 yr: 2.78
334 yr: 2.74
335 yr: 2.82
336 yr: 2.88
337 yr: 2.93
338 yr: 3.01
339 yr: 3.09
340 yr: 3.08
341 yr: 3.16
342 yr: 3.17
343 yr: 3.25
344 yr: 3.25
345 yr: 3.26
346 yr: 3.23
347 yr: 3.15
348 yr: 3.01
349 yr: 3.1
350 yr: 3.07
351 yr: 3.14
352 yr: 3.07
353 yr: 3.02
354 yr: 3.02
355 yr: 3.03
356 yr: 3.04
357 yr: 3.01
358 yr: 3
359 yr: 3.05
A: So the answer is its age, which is 106 yr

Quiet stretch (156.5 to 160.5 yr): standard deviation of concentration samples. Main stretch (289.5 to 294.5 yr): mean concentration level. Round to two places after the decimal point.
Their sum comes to 2.48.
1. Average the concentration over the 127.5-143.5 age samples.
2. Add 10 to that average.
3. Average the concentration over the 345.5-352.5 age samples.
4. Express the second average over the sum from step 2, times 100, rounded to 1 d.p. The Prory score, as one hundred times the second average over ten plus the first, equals 25.9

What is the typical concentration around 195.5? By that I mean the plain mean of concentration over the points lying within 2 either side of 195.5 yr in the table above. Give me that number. 2.61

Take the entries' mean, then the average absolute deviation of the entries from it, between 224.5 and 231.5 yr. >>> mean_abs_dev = 0.047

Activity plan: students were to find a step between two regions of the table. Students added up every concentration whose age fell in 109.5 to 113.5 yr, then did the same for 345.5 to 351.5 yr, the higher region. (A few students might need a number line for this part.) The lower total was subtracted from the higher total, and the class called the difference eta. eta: 11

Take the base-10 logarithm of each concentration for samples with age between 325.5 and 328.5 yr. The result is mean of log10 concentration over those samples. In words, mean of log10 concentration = 0.403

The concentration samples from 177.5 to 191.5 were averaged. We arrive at 2.57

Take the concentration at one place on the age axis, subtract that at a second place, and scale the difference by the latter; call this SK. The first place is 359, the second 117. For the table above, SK 0.54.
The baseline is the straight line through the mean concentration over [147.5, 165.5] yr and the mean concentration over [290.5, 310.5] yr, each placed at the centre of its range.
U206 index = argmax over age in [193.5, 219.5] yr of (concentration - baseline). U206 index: 196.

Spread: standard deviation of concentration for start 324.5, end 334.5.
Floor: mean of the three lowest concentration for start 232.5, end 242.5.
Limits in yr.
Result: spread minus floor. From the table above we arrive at -2.6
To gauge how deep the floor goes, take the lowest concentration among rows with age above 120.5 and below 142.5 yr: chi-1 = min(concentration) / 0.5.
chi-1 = 3.92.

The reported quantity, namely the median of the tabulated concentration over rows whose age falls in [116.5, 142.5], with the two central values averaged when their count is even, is 2.0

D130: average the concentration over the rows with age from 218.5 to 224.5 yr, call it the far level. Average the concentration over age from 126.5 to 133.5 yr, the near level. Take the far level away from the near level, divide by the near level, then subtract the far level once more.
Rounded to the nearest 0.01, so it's -3.14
